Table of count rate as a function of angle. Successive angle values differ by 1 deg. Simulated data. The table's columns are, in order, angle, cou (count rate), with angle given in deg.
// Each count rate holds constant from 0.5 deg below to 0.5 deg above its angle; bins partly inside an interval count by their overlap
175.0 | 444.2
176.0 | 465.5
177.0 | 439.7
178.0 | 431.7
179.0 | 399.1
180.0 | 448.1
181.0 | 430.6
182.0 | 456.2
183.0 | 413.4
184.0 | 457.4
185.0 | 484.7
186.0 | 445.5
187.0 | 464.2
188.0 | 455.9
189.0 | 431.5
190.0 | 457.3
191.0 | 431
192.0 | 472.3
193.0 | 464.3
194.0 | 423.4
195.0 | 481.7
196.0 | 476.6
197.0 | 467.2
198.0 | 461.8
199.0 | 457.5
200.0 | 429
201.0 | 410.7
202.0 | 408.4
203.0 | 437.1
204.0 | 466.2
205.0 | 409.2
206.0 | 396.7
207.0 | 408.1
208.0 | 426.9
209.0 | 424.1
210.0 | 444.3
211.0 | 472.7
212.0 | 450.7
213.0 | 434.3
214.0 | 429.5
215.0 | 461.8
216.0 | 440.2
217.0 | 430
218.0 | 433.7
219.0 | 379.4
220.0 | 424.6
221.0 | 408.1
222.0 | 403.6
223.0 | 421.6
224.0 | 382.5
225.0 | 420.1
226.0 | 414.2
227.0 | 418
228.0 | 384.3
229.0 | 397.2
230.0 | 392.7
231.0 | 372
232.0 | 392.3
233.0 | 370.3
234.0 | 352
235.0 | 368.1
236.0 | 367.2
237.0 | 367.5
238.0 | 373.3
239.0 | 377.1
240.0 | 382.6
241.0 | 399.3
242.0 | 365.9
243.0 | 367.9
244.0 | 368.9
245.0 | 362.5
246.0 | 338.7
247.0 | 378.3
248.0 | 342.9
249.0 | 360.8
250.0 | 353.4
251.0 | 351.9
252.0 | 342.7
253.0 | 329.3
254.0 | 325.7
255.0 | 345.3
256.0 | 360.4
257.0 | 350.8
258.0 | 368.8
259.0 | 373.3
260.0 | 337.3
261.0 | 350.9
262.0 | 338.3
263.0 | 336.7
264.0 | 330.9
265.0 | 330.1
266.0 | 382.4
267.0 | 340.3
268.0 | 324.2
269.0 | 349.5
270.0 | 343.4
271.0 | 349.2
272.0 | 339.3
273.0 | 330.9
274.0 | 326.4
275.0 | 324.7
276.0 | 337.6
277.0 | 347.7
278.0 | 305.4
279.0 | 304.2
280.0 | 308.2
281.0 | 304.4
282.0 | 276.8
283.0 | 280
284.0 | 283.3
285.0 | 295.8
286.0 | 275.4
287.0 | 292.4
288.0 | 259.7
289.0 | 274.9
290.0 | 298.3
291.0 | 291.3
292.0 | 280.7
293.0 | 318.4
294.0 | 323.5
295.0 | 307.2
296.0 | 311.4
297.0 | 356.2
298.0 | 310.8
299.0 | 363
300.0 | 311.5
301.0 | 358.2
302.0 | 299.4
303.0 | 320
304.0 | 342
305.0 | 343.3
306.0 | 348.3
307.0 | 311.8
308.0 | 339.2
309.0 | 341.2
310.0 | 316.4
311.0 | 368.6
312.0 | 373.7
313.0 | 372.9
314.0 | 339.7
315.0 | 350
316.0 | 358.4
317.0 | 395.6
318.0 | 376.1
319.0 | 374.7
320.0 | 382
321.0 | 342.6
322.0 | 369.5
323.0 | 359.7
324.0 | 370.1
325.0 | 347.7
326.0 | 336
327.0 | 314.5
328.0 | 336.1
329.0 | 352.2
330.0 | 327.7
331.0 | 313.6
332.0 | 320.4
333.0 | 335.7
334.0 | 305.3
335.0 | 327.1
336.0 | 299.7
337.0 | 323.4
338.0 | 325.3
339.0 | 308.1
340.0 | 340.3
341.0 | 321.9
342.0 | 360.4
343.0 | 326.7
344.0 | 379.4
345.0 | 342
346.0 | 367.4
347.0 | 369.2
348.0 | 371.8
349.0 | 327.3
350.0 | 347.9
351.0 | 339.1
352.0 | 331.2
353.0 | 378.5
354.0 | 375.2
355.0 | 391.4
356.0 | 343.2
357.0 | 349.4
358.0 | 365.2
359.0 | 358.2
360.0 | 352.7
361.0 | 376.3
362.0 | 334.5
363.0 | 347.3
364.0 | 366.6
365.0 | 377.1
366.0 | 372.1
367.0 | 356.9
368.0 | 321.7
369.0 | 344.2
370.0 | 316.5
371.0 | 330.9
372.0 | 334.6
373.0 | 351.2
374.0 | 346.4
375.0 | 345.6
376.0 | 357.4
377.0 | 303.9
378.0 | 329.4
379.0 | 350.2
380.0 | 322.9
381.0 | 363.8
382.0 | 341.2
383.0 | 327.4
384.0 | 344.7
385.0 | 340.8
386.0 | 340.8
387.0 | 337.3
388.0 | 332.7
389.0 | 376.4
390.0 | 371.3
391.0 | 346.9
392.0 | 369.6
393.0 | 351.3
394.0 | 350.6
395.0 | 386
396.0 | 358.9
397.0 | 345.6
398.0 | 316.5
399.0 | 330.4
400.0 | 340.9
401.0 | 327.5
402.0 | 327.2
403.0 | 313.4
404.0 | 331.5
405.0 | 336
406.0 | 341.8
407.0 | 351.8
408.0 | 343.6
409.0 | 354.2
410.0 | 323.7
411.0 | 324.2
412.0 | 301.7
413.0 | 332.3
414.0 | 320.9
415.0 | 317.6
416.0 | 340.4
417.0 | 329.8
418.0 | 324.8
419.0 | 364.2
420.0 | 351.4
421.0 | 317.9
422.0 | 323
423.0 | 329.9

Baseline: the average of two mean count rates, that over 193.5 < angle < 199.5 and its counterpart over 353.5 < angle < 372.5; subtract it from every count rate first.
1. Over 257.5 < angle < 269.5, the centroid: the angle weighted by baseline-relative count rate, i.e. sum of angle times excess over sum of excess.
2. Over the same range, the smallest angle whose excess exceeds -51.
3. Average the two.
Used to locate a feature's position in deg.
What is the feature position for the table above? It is 260.9 deg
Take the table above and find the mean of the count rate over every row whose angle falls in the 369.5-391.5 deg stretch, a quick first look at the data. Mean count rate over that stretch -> 341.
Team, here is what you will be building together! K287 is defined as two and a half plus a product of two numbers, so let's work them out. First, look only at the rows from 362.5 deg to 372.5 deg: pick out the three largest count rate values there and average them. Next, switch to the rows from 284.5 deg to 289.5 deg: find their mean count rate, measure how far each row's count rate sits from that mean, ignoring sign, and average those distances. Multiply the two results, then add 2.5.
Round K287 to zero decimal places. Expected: 4305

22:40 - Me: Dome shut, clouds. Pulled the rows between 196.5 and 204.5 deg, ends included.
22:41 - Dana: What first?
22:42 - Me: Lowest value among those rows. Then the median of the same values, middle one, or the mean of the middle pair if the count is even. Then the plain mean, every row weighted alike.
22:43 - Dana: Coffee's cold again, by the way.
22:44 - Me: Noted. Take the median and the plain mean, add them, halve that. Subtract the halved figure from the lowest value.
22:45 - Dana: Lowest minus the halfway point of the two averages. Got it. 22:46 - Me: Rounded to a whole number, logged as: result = -36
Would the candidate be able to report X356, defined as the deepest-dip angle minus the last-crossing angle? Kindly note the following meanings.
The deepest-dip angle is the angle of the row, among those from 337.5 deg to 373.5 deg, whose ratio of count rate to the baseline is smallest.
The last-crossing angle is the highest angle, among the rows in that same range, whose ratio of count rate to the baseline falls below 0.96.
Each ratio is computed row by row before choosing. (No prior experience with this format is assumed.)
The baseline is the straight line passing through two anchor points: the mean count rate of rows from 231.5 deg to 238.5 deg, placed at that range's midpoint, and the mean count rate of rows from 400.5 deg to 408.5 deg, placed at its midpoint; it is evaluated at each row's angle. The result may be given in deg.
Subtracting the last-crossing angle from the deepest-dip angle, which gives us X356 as -31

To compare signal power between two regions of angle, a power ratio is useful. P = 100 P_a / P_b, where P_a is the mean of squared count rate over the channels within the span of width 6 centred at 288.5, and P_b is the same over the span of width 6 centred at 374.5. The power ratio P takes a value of 69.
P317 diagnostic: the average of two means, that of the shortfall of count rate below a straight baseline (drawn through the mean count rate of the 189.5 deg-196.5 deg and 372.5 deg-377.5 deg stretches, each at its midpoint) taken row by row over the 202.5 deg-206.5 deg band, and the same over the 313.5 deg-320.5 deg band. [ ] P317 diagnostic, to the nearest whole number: 17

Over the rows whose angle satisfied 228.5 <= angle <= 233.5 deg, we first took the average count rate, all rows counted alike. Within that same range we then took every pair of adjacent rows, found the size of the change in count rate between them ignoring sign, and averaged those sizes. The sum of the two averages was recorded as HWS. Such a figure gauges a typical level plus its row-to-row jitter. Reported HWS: 402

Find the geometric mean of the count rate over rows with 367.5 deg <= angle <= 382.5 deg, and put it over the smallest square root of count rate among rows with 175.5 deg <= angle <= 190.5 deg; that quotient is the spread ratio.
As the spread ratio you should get 17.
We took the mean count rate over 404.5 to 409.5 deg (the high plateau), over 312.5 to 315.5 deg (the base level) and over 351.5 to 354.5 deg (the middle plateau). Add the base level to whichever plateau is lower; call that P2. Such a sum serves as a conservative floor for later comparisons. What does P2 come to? 700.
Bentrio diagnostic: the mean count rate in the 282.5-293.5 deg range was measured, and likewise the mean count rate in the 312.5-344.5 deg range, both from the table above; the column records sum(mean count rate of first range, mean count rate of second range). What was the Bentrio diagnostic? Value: 630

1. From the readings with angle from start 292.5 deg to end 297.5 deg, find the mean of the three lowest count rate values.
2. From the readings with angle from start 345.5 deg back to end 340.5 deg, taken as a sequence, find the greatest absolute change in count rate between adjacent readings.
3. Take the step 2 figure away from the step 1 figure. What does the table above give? 260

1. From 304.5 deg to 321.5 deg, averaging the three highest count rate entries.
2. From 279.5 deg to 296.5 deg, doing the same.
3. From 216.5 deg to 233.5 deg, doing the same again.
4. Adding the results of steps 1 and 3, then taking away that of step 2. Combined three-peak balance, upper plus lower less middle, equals 496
